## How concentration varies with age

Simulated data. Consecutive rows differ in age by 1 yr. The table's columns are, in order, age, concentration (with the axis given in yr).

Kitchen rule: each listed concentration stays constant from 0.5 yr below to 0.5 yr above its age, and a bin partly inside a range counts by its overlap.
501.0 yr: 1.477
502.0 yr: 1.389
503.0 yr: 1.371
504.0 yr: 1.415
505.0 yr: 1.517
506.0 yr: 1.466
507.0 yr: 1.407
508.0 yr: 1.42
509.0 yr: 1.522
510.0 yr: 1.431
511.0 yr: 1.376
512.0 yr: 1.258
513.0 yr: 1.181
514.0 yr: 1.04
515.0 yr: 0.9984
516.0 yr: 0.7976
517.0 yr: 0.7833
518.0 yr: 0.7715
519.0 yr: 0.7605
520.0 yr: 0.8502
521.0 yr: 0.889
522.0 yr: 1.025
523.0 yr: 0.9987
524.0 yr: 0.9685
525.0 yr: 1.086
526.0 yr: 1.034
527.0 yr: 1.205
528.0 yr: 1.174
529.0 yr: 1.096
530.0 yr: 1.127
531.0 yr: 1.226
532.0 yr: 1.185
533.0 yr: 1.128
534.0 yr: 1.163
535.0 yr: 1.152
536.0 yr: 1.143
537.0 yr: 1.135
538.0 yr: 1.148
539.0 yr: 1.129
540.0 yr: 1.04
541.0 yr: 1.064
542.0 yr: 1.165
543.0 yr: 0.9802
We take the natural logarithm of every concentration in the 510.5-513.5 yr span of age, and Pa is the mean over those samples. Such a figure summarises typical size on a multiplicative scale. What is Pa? 0.24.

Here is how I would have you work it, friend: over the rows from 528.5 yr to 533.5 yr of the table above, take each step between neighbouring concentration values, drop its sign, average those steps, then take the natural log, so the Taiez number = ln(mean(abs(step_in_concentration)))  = -2.9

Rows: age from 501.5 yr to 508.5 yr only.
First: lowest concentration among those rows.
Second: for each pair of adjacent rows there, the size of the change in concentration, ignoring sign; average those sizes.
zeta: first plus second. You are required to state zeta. 1.4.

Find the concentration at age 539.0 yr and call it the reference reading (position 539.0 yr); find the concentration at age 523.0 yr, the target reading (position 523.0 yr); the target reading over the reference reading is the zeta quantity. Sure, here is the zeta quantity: 0.88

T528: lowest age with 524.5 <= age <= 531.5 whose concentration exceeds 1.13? 527.0 yr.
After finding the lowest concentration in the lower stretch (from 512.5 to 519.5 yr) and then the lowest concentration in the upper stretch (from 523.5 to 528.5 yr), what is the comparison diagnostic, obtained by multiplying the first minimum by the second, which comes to 0.74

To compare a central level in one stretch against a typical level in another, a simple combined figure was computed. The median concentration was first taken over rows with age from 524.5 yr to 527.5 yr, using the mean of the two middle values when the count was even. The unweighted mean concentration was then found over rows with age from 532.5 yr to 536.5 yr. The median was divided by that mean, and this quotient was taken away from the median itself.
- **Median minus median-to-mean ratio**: 0.14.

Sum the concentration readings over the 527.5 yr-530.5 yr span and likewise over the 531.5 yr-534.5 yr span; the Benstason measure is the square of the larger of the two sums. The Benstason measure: 12.1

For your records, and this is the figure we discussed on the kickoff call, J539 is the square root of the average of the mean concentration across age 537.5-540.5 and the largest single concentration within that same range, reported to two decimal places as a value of 1.06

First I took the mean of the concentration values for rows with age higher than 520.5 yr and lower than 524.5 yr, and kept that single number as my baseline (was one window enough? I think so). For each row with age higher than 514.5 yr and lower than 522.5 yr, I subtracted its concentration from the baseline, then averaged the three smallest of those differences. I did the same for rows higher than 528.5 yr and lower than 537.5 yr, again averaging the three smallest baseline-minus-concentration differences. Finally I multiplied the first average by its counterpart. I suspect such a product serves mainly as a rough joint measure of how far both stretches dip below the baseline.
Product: 0.00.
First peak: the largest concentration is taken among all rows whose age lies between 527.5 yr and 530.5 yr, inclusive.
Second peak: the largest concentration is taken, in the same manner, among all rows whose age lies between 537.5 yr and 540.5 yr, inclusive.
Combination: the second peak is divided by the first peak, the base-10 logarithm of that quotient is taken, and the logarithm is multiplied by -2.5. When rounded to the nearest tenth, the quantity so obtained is 0.0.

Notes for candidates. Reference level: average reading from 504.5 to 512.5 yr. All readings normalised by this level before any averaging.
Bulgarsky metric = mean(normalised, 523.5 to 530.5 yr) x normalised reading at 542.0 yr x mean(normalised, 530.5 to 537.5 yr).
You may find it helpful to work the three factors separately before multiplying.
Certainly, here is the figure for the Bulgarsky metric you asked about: 0.51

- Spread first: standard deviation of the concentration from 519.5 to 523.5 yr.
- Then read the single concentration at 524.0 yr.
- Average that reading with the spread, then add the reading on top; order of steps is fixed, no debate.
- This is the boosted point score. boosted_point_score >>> 1.49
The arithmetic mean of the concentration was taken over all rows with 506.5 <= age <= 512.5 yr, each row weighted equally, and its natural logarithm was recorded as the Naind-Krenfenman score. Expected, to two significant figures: 0.34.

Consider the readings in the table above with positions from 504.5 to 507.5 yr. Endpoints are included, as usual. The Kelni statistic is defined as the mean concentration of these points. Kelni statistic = 1.46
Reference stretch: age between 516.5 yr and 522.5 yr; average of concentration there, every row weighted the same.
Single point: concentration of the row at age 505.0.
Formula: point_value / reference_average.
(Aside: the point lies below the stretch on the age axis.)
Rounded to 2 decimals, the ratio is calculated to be 1.79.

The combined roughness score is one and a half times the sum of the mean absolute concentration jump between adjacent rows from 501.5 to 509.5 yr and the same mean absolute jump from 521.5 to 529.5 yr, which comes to 0.192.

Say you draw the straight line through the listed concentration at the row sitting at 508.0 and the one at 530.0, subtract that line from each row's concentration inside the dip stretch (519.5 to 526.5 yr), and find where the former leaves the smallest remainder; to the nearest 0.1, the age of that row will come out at 520.0 yr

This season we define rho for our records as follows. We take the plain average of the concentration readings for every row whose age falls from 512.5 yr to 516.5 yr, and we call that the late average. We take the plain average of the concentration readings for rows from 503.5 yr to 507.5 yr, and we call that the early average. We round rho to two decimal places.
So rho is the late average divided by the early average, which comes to 0.69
